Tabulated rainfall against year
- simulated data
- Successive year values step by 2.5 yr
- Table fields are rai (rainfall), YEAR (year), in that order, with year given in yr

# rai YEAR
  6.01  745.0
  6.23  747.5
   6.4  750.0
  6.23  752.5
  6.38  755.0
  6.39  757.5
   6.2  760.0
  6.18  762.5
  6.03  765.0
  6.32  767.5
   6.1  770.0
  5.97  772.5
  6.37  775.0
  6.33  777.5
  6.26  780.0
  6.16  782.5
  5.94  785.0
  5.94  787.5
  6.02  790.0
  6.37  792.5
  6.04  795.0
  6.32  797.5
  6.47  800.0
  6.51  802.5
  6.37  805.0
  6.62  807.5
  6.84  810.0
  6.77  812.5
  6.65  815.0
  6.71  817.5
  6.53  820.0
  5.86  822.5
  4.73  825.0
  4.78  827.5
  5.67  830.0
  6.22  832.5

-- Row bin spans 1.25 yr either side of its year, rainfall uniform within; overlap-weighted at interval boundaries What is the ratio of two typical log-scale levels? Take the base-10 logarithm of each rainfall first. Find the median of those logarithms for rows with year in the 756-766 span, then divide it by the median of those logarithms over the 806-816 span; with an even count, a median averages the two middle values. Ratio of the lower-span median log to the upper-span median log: 0.96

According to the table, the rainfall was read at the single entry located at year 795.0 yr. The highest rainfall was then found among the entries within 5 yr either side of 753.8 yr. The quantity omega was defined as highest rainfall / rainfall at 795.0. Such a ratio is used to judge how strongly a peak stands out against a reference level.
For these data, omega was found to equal 1.06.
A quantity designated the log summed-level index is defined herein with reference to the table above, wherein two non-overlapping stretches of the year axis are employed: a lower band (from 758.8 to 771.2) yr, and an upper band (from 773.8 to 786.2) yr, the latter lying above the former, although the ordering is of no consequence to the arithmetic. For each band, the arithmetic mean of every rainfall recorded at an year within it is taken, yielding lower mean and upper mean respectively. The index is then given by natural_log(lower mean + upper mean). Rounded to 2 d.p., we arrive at 2.52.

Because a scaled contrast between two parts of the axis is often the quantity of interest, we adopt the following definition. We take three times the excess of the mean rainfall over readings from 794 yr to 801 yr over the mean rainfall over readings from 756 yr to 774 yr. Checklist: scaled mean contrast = 0.3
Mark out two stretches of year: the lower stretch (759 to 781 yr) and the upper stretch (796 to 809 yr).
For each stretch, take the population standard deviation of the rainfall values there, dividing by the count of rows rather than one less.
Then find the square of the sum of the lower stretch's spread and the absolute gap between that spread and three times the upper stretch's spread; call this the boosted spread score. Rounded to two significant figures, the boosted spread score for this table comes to 0.10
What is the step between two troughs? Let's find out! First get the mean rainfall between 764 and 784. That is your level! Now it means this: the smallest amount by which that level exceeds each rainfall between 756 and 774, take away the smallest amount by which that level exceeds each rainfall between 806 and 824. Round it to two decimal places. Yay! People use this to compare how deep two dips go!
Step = 0.45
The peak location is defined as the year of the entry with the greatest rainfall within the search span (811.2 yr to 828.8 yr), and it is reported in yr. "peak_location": 812.5 yr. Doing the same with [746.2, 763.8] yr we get 750.0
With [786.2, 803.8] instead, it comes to 802.5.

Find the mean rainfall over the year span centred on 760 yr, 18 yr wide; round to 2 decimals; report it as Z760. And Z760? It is 6.25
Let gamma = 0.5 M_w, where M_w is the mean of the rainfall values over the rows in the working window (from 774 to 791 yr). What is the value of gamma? 3.07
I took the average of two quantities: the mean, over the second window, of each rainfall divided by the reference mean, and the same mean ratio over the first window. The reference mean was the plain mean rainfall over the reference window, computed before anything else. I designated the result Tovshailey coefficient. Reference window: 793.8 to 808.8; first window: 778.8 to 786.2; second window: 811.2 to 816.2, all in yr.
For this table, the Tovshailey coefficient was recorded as 1.004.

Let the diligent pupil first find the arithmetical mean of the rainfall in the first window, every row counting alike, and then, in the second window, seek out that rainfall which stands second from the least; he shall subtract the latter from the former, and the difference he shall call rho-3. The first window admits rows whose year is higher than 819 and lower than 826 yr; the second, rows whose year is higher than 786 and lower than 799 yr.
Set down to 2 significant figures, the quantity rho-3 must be -0.31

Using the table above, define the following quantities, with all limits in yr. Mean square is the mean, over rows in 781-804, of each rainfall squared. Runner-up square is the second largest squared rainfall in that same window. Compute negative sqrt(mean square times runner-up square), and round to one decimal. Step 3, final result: -40.1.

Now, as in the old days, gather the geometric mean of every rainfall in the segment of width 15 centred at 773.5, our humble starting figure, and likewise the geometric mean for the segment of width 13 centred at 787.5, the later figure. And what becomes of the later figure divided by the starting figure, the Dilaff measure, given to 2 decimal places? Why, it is 0.98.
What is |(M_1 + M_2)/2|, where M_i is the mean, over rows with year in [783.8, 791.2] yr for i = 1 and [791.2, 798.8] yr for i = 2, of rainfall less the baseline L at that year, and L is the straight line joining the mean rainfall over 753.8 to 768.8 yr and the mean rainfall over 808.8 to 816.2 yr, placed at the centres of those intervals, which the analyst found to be 0.44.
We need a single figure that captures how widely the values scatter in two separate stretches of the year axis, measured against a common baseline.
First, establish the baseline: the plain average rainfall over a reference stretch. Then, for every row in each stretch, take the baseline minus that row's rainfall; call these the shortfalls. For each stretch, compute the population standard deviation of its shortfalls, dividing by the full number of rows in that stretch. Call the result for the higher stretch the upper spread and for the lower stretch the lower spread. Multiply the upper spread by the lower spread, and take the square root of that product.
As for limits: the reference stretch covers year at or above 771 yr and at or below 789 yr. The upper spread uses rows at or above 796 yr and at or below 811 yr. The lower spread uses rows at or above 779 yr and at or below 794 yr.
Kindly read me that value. 0.167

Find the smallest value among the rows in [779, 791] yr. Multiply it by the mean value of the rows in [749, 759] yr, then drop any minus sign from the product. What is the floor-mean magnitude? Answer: 37.7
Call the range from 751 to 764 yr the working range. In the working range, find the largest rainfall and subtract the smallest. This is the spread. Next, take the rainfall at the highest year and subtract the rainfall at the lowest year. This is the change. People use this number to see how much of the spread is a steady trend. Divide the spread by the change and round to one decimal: -4.2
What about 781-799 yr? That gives 2.7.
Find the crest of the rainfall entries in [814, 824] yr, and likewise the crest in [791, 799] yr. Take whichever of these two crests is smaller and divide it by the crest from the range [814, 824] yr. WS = 0.95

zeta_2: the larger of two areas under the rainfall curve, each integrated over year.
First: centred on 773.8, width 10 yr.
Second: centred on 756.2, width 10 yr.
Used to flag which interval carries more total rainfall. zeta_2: 63.0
